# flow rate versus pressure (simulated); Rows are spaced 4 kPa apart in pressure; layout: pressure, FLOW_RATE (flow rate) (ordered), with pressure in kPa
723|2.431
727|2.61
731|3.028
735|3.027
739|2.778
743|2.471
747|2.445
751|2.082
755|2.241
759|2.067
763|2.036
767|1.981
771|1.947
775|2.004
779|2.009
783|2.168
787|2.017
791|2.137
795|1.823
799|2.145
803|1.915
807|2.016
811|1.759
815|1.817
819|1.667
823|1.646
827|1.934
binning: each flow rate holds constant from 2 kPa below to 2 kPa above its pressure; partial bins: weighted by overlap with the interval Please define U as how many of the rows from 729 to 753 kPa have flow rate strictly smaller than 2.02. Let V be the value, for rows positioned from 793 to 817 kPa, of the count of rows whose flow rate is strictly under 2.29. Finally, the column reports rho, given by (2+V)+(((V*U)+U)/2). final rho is 8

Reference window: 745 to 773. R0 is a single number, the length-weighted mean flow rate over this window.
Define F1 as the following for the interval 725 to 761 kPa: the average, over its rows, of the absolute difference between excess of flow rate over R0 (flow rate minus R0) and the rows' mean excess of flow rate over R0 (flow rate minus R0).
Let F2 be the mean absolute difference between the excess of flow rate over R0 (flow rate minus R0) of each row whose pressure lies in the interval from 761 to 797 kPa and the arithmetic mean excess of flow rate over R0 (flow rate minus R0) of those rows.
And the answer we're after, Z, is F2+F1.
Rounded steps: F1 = 0.30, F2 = 0.07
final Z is 0.36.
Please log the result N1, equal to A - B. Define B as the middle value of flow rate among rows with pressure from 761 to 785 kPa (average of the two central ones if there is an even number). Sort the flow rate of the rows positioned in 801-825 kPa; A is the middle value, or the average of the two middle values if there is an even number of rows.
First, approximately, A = 1.8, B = 2.01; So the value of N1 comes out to -0.22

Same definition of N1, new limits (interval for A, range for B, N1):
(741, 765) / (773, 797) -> 0.15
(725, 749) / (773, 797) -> 0.68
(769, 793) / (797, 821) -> 0.15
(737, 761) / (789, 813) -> 0.38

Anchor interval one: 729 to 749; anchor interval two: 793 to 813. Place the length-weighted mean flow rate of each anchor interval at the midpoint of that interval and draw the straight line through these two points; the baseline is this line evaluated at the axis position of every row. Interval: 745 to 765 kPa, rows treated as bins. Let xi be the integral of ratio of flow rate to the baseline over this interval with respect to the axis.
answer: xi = 17.1 kPa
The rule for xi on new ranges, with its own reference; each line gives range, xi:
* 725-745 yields 19.9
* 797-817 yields 20.5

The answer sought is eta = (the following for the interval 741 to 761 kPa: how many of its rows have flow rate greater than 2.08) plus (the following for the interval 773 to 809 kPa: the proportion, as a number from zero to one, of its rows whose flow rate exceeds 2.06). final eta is 4.3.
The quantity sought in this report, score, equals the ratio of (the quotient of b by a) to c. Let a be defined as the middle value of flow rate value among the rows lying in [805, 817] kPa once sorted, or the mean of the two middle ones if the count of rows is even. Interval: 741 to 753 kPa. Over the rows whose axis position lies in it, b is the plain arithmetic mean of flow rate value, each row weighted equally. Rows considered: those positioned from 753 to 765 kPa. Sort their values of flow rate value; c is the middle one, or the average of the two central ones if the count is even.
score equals 0.62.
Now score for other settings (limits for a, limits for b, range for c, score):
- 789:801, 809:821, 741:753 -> 0.33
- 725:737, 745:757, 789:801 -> 0.35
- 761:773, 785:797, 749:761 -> 0.48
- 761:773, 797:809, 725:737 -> 0.34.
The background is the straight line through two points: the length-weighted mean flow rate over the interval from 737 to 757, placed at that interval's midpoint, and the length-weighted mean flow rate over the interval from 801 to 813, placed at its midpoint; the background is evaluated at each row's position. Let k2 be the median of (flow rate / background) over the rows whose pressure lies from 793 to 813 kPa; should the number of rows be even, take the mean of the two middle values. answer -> 0.99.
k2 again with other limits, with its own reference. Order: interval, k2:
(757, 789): 0.91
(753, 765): 0.90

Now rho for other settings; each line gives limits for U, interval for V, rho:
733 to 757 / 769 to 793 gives 8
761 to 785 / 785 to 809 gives 22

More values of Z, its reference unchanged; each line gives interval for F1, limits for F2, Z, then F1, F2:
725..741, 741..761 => 0.32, 0.17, 0.16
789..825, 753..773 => 0.23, 0.15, 0.08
